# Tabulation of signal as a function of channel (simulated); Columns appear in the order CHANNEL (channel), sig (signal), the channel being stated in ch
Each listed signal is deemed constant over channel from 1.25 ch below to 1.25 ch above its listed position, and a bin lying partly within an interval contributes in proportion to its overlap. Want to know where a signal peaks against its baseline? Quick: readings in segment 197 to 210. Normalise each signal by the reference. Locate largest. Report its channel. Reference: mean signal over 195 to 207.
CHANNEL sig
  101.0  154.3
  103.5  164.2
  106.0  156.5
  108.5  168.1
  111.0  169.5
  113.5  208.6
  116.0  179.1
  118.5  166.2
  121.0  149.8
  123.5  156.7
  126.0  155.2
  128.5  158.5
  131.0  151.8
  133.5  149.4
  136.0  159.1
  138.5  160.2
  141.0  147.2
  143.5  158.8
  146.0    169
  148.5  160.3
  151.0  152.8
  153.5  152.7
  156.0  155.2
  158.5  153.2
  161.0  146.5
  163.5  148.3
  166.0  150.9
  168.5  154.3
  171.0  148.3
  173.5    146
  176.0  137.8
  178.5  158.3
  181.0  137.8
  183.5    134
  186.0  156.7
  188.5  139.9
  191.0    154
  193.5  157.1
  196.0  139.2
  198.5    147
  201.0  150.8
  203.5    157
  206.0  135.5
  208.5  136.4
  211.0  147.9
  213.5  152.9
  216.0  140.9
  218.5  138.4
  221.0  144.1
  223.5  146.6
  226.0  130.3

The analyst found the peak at 203.5 ch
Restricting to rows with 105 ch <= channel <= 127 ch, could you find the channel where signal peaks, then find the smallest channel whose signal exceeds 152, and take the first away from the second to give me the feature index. -7.5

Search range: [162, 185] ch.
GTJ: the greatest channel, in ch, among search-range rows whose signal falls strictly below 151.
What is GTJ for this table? 183.5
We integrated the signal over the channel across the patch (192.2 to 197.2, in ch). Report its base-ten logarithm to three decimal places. 2.870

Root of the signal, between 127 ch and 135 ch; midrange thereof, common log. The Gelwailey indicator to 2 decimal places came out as 1.09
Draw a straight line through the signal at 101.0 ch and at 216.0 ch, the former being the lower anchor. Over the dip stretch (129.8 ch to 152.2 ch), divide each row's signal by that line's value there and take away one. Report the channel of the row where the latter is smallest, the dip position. 141.0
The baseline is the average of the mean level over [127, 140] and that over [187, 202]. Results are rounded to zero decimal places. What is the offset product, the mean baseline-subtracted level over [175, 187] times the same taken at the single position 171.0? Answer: 25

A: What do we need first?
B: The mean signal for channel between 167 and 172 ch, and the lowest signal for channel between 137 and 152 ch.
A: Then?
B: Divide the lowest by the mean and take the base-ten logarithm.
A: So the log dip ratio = -0.012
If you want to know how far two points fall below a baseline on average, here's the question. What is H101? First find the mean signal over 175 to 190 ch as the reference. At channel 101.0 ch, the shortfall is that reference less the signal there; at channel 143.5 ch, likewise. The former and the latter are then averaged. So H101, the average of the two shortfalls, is -12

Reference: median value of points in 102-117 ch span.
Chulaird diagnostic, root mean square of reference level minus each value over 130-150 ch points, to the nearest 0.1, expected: 13.6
